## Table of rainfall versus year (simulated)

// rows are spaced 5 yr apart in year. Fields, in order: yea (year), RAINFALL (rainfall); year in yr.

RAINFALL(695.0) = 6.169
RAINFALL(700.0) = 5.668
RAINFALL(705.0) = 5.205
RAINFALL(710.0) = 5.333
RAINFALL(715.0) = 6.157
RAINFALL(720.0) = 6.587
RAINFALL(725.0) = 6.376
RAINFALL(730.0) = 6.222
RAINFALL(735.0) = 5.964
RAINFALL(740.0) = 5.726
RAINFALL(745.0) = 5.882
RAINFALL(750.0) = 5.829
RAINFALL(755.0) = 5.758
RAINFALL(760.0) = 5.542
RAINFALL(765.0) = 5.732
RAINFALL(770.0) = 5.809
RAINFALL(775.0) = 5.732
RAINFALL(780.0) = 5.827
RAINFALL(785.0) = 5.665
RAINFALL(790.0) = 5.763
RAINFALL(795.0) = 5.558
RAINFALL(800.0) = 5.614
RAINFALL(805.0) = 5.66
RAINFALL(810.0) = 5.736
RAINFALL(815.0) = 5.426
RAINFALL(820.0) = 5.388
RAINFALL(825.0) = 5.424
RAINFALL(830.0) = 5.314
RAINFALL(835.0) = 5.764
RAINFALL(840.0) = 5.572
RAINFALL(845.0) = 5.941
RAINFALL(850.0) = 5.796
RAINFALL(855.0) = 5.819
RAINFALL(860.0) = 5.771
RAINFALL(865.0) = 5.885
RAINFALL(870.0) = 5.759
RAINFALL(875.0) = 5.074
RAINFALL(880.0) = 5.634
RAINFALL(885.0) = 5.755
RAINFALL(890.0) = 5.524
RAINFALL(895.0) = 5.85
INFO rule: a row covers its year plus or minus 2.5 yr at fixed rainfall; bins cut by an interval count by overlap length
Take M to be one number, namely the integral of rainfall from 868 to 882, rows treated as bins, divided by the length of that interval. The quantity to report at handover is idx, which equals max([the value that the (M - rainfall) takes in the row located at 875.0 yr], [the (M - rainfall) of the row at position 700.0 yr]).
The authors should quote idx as 0.40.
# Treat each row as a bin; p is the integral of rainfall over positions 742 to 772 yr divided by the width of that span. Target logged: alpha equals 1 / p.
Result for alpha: 0.174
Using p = 5.76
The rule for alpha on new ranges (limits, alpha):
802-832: 0.182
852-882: 0.177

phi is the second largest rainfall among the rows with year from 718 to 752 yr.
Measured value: 6.376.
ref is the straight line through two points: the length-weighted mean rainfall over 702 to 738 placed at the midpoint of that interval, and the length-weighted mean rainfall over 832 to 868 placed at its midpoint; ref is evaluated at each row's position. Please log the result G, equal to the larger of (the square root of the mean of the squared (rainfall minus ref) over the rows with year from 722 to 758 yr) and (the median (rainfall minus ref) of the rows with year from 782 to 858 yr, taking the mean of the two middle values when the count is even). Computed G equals 0.22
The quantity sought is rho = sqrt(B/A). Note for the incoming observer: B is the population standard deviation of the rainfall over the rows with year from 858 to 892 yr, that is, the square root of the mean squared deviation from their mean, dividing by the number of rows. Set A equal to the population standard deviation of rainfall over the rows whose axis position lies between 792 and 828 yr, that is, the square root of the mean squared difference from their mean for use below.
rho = 1.42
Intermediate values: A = 0.12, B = 0.25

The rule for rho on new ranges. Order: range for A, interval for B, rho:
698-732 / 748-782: 0.43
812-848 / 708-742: 1.36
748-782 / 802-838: 1.36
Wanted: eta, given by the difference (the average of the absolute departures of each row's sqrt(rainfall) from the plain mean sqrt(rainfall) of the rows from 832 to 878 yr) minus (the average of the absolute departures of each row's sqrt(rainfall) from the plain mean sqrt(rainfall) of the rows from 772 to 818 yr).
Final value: 0.02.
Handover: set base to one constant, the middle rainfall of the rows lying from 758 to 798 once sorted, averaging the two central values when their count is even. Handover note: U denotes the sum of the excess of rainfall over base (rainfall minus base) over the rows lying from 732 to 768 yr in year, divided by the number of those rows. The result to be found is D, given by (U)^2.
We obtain 0.0019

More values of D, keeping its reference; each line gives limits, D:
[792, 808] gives 0.0147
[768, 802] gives 0.0005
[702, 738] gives 0.0604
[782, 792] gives 0.0003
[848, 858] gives 0.0057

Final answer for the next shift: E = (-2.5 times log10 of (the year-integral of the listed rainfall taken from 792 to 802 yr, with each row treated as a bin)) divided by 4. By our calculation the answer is -1.09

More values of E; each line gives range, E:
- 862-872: -1.10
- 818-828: -1.08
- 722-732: -1.13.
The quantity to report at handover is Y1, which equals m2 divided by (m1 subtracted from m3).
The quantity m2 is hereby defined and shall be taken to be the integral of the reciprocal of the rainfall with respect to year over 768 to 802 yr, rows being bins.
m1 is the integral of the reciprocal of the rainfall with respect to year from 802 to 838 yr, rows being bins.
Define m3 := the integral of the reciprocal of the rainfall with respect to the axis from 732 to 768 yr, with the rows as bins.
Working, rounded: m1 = 6.5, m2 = 5.96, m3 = 6.23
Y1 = -21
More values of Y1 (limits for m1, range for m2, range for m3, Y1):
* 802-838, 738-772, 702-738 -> -13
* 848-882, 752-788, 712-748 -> -61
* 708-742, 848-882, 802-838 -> 7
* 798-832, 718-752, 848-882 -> -33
